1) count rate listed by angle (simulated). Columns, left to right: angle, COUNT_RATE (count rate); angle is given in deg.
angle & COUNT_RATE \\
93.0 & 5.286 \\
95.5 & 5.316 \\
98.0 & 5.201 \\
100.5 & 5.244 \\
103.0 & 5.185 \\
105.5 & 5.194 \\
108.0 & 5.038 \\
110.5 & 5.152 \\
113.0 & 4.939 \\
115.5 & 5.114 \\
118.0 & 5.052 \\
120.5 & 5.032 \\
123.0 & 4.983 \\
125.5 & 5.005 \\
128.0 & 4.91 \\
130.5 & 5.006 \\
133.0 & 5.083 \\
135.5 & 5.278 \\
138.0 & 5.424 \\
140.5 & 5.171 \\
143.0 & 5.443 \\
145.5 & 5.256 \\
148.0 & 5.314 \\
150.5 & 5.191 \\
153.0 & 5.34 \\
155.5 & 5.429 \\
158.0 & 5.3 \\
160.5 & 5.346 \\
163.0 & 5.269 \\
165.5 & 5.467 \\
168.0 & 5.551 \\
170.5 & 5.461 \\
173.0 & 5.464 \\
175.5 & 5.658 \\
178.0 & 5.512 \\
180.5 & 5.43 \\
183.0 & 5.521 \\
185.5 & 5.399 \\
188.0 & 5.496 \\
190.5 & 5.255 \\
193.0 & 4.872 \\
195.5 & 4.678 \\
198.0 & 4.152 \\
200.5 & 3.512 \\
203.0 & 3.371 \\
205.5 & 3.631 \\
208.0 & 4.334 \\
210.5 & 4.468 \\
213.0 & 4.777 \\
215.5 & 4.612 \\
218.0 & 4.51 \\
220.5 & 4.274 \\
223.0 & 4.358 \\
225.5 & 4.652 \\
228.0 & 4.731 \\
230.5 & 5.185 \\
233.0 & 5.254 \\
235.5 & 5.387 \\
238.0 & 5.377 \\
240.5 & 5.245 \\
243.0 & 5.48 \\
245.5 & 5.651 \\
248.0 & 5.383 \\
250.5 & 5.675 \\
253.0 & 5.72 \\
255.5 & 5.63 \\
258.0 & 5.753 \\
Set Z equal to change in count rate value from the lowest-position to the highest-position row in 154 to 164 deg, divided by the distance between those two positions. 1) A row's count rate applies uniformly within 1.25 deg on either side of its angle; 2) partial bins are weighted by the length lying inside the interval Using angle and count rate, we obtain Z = -0.021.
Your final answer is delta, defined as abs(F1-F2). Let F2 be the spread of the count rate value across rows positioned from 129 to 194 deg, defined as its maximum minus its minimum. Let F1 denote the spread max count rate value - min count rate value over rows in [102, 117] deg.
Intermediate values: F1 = 0.3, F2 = 0.8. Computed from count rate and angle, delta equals 0.5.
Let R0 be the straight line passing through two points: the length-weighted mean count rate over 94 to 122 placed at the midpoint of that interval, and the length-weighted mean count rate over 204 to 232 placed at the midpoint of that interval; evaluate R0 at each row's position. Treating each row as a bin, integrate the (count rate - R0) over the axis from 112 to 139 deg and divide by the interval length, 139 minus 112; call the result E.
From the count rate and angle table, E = 0.0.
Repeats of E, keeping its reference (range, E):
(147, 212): 0.3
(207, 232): 0.1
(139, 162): 0.4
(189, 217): -0.2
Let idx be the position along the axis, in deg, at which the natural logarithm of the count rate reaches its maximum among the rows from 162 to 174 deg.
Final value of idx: 168.0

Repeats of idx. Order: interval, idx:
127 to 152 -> 143.0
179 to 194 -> 183.0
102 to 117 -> 105.5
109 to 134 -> 110.5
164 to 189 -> 175.5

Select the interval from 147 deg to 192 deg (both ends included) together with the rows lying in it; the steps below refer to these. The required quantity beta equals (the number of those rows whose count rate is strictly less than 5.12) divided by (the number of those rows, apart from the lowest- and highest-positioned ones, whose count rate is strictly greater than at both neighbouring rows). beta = 0.0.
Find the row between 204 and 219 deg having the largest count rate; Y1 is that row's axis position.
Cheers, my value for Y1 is 213.0 deg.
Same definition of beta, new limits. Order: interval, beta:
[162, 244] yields 2.5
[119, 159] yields 1.2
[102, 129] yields 2.0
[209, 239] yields 4.0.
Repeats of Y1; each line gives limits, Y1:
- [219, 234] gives 233.0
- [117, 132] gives 118.0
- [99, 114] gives 100.5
